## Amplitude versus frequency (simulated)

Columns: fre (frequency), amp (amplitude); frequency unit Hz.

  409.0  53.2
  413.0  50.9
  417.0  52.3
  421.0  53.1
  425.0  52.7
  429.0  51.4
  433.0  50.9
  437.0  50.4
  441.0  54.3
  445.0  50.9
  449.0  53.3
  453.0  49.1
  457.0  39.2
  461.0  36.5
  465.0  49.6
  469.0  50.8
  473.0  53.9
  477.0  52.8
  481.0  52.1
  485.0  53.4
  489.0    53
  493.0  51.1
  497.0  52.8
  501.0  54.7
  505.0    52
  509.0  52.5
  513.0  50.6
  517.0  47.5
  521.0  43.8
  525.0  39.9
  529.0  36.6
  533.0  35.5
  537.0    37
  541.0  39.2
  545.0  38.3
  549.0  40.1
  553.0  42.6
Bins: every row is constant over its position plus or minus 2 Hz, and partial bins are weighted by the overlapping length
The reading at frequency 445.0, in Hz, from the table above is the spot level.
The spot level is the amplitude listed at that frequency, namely 50.9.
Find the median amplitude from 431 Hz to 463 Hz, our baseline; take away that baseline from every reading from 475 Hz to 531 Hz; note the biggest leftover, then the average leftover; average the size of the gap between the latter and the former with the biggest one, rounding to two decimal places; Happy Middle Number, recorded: 4.63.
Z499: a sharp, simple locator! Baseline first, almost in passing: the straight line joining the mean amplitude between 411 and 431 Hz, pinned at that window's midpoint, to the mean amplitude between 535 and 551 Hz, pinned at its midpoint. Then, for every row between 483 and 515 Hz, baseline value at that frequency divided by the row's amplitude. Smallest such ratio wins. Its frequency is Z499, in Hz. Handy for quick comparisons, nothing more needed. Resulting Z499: 501.0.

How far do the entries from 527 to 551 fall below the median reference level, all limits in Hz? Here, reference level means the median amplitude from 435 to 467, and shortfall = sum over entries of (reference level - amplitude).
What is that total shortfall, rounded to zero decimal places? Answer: 73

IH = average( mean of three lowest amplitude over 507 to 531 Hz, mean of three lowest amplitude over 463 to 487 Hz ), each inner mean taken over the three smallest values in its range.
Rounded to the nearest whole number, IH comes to 45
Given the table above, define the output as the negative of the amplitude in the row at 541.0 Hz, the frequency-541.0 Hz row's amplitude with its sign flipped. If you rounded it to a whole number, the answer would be -39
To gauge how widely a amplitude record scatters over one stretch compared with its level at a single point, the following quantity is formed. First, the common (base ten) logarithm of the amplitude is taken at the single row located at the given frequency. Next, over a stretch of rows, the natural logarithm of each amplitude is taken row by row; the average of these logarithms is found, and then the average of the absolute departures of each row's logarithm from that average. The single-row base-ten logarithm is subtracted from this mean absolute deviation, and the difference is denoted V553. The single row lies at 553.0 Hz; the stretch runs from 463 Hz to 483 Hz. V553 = -1.60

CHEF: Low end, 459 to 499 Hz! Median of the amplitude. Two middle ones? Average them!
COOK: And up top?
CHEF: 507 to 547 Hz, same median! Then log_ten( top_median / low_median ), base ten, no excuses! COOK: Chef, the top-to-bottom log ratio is -0.12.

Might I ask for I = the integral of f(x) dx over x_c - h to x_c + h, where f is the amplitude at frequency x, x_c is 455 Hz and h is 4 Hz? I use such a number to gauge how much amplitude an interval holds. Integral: 353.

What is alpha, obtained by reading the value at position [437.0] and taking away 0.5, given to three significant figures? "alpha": 49.9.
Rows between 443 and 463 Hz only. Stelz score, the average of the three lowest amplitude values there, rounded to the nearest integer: 42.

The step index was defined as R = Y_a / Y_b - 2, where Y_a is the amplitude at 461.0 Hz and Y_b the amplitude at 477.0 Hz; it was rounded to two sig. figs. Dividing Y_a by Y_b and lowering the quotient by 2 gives -1.3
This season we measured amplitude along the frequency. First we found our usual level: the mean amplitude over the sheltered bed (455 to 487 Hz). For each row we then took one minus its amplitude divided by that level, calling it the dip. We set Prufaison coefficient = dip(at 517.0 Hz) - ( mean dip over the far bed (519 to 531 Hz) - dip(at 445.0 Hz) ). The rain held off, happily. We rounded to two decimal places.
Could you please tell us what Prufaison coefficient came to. -0.20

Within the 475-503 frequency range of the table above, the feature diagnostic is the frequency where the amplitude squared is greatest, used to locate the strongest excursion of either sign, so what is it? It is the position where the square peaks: 501.0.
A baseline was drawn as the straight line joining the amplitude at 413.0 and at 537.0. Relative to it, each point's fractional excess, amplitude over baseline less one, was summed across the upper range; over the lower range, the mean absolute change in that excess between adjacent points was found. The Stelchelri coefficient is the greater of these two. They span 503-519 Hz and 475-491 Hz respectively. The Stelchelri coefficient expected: 1.07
